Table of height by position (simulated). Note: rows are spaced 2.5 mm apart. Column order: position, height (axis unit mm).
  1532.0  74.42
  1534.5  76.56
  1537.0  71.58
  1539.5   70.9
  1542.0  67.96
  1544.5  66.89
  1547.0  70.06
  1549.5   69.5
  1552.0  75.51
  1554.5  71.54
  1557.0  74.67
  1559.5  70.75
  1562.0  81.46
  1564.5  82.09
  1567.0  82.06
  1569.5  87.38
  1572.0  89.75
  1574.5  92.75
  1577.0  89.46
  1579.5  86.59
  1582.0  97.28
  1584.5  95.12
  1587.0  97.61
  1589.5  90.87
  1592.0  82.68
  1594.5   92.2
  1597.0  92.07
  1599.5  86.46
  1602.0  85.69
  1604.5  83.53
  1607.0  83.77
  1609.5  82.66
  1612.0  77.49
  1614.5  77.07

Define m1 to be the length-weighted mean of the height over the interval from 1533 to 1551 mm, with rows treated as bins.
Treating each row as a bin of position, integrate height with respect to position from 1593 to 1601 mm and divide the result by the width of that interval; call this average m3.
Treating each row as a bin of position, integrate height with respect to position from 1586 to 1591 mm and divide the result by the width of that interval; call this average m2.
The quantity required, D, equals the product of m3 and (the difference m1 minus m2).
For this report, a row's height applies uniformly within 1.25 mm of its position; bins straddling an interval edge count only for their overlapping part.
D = -2056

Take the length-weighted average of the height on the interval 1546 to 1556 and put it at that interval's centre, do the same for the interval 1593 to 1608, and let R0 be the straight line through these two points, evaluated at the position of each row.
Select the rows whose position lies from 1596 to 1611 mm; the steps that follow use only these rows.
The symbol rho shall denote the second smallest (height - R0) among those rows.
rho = -6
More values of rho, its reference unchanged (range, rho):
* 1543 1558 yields -2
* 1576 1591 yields 7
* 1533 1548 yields -1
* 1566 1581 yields 6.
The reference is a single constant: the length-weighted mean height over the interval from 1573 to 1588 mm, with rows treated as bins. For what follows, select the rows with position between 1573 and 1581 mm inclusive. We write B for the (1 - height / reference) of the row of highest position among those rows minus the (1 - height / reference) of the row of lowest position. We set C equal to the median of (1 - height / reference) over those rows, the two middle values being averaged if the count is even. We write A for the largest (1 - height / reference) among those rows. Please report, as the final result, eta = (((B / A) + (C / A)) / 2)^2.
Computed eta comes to 0.57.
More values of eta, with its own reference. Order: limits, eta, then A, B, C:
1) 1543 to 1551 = 0.16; 0.28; -0.028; 0.25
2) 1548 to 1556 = 0.17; 0.25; -0.022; 0.23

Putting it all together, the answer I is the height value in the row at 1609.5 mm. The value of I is 82.66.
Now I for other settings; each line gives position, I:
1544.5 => 66.89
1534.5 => 76.56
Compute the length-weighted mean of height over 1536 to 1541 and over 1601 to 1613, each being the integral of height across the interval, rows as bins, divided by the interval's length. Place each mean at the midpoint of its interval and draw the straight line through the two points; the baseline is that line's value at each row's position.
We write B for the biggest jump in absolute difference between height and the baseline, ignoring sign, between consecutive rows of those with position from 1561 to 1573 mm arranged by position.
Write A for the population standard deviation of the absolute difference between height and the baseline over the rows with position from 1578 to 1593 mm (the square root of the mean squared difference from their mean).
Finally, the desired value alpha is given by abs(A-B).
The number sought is 0.9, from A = 5.8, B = 5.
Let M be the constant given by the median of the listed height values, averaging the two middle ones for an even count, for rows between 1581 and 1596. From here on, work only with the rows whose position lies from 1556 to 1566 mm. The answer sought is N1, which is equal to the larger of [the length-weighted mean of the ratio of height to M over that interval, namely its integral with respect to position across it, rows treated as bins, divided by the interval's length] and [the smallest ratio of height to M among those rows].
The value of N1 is 0.83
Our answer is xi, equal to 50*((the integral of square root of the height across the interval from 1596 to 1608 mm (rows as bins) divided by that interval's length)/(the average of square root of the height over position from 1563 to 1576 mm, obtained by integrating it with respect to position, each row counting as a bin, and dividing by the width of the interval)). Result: 50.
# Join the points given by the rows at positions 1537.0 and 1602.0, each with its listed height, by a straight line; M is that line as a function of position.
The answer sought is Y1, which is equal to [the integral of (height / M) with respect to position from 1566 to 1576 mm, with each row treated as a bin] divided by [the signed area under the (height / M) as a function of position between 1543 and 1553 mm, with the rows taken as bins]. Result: 1.17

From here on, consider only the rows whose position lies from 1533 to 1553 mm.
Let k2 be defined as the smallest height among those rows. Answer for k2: 66.89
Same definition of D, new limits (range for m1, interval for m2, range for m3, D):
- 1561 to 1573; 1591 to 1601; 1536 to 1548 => -272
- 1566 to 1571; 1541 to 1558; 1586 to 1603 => 1276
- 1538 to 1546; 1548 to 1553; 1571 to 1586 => -323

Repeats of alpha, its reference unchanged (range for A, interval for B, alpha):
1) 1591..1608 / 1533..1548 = 1.3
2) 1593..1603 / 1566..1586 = 6.8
